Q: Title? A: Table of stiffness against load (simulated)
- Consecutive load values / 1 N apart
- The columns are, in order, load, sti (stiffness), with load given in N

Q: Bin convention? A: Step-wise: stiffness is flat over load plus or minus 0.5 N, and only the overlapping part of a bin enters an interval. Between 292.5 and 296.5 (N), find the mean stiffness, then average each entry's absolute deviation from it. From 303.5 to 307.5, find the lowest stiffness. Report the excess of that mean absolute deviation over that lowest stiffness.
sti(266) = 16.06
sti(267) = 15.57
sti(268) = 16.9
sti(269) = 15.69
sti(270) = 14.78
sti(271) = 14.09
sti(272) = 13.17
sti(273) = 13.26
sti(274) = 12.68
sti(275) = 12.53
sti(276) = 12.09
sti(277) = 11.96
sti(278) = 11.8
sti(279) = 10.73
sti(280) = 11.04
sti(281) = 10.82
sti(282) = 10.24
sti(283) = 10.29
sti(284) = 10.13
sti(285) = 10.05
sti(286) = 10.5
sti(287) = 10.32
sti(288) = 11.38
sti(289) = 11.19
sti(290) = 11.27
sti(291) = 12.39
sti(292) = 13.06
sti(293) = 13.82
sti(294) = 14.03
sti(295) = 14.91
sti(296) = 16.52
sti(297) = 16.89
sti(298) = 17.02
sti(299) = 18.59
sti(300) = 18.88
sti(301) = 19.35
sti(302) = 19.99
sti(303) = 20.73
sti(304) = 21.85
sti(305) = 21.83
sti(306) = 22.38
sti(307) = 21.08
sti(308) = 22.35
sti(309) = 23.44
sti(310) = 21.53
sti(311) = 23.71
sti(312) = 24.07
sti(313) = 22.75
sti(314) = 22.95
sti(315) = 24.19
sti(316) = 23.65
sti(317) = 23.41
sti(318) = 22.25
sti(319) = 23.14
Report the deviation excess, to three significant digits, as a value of -20.2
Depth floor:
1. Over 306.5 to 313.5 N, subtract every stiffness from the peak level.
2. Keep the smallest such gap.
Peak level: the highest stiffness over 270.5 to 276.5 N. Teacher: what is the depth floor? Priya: -10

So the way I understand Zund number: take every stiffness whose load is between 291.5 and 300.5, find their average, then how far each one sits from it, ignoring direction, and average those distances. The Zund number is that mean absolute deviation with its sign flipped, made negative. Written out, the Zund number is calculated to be -1.8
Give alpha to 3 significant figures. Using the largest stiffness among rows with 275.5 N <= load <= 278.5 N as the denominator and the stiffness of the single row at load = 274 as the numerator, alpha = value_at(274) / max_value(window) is 1.05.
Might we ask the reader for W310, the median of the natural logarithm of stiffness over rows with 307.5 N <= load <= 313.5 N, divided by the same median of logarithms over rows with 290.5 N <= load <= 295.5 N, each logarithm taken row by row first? 1.20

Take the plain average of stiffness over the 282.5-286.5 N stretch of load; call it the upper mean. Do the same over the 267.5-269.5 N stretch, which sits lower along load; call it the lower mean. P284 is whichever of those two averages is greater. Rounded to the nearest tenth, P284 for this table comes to 16.3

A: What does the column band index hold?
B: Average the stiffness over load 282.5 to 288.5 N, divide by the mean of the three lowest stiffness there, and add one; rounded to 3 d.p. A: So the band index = 2.028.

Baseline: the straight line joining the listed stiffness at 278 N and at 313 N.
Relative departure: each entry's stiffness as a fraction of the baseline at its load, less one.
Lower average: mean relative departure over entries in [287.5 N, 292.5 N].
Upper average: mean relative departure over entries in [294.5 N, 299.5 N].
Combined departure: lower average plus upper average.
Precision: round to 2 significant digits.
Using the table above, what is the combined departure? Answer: -0.29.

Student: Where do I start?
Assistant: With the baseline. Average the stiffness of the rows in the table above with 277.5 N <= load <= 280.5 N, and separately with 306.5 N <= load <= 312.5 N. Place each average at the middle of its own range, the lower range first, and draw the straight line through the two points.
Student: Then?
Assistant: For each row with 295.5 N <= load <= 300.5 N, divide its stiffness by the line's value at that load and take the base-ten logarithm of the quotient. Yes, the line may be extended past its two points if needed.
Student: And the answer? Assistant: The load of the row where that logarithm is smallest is 298 N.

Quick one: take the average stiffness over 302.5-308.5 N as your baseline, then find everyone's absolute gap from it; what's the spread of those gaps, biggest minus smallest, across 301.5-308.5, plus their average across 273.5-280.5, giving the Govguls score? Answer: 11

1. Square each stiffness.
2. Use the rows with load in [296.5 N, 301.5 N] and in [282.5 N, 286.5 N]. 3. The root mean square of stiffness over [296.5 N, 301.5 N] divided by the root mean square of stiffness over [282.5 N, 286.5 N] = 1.8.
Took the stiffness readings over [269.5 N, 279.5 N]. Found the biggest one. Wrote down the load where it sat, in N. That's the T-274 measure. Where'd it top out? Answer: 270 N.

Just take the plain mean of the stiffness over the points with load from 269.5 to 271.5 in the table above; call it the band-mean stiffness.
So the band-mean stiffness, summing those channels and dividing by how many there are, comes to 14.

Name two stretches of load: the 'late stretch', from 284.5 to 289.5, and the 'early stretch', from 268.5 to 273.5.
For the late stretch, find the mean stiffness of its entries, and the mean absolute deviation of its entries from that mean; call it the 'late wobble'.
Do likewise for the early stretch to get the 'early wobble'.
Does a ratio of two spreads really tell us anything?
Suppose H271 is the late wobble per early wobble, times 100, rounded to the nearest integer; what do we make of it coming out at 58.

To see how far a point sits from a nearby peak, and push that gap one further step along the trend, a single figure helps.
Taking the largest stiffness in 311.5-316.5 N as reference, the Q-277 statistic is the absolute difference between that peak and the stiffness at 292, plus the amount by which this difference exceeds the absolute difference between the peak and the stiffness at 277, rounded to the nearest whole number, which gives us 10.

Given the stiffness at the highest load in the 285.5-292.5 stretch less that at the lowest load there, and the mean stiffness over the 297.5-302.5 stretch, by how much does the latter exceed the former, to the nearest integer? 16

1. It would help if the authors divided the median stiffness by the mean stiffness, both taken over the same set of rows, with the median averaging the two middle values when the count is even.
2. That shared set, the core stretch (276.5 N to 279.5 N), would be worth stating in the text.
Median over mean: 1.026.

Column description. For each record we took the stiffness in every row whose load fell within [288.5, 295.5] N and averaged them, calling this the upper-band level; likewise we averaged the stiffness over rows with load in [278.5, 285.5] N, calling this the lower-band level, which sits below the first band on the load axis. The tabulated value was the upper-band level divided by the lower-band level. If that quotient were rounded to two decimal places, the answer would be 1.24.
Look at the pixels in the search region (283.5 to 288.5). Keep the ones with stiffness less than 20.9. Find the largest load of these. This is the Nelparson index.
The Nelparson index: 288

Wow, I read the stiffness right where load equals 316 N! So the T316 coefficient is 23.65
